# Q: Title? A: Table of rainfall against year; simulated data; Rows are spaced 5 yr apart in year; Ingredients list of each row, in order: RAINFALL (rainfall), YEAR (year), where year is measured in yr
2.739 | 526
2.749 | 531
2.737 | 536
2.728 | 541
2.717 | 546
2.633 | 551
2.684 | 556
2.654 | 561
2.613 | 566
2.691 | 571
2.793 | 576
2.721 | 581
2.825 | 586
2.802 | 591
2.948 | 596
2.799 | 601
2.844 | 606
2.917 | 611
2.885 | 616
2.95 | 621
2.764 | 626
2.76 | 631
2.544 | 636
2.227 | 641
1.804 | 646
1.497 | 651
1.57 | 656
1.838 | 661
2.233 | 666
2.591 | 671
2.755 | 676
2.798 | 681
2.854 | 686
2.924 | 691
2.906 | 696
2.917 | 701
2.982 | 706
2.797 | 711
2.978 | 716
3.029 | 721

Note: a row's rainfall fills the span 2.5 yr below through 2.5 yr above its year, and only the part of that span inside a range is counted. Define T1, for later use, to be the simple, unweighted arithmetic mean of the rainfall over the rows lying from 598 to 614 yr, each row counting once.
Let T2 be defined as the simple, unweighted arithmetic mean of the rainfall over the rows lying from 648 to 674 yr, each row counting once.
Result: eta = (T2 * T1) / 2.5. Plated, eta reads 2.2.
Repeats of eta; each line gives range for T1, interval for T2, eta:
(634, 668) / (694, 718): 2.3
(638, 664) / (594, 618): 2.1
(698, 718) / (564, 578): 3.2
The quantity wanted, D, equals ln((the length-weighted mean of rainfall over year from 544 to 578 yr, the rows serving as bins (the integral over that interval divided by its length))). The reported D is 0.99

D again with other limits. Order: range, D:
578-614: 1.04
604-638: 1.03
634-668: 0.67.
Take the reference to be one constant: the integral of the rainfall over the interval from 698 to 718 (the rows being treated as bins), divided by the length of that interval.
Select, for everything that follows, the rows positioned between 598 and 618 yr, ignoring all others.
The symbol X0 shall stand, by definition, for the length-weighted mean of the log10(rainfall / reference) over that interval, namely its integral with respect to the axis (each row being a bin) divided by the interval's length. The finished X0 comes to -0.008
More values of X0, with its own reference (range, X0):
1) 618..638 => -0.024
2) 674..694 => -0.012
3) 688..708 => 0.002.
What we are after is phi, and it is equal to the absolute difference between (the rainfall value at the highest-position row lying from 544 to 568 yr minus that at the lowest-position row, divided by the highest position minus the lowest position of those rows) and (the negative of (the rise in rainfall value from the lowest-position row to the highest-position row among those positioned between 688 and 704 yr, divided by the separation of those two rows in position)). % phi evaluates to 0.006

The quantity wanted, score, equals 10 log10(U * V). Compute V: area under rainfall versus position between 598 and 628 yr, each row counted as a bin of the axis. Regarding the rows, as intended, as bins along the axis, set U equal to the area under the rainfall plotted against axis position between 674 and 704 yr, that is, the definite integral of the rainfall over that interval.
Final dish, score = 38.7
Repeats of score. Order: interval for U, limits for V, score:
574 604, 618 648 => 38.1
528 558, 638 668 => 36.6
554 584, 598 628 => 38.4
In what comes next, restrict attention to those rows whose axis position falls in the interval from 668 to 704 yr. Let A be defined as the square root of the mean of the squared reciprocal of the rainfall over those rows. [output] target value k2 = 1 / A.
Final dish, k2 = 2.81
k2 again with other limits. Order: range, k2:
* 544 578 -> 2.68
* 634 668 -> 1.87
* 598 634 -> 2.84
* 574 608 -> 2.82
